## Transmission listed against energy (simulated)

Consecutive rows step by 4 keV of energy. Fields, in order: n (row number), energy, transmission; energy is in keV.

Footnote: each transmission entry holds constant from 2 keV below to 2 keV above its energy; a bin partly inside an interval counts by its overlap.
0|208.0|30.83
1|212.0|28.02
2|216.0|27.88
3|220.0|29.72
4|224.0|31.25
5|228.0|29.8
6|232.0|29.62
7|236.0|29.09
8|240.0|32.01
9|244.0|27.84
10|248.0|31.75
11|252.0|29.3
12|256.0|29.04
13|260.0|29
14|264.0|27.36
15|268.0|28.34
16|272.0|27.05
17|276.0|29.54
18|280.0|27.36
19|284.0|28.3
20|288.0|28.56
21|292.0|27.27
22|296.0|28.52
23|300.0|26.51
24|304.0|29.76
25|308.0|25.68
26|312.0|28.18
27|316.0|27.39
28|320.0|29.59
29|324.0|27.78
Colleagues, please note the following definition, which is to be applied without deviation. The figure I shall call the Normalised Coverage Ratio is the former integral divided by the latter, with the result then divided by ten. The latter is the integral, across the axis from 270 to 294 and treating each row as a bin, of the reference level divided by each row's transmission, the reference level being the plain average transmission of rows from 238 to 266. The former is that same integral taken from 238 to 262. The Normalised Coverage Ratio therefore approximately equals 0.0941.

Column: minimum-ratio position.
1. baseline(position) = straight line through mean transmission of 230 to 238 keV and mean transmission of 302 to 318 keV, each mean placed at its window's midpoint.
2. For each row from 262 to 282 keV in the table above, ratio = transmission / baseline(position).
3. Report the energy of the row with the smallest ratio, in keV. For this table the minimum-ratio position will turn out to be 272.0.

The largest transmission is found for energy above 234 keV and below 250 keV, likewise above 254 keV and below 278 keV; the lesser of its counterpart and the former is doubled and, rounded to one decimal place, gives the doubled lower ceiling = 59.1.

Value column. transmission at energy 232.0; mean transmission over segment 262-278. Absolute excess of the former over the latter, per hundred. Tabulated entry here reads 0.015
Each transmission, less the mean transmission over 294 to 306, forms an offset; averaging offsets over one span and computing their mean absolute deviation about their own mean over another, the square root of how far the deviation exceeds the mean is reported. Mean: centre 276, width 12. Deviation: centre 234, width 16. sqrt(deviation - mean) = 1.10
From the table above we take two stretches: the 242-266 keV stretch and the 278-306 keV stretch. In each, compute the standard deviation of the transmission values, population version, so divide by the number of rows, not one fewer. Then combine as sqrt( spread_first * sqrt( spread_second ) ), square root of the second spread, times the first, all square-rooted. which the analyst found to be 1.18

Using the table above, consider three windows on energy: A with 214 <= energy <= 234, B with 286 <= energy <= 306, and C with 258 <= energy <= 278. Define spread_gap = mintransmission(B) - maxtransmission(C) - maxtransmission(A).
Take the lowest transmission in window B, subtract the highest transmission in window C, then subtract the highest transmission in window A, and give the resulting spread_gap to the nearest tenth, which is -34.3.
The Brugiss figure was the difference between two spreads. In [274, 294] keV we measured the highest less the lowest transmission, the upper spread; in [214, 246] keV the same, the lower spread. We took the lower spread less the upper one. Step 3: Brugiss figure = 1.9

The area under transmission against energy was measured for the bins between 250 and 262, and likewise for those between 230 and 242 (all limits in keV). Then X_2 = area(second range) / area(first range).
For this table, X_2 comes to 1.04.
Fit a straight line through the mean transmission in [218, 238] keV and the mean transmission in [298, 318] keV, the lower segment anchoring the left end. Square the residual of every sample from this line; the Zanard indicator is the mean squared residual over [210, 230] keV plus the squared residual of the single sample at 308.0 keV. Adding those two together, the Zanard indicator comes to 5.9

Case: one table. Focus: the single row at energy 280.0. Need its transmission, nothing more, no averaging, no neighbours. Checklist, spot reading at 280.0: 27.36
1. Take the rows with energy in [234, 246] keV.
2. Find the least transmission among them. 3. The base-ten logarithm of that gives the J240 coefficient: 1.445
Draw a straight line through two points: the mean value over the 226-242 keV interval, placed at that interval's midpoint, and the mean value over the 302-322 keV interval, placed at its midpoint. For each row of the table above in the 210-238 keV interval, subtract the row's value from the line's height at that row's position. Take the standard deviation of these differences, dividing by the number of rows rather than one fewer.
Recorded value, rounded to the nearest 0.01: 1.18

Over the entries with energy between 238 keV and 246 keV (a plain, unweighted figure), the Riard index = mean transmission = 29.9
